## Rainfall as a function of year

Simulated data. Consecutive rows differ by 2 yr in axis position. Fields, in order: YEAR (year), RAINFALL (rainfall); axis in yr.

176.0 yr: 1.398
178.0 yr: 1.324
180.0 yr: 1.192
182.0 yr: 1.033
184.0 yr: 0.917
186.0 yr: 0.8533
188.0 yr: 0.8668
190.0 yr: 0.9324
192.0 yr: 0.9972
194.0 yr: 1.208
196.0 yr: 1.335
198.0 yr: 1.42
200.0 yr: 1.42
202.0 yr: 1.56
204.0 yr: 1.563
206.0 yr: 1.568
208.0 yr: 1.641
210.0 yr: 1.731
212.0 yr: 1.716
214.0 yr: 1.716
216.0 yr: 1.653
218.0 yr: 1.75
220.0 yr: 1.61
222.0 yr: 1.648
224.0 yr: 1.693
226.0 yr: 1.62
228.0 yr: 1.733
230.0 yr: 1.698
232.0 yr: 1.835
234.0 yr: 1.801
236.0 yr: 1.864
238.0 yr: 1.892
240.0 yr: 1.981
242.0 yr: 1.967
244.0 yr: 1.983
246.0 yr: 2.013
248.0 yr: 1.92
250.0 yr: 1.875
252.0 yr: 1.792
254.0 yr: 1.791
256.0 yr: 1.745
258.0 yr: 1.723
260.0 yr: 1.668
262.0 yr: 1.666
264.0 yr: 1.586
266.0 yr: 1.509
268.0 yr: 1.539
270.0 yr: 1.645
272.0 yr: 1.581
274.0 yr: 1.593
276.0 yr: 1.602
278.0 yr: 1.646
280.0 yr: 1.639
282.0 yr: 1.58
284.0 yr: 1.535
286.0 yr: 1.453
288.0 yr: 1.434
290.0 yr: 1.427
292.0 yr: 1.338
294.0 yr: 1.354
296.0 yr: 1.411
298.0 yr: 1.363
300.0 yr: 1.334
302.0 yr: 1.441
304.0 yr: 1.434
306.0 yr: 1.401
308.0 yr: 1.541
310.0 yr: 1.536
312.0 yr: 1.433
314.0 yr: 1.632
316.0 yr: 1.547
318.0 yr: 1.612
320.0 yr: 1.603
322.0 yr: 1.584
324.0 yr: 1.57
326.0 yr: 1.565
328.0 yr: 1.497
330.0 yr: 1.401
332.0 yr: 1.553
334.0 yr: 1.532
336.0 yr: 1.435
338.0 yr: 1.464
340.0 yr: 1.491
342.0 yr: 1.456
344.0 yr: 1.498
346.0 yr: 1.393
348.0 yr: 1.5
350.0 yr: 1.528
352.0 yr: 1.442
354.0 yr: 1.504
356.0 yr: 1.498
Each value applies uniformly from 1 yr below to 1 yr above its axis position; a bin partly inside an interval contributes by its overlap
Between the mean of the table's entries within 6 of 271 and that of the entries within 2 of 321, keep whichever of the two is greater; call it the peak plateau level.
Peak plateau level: 1.59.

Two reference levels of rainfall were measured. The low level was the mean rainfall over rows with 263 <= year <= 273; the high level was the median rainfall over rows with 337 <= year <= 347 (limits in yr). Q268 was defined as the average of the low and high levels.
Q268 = 1.52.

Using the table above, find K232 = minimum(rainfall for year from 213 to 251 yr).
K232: 1.61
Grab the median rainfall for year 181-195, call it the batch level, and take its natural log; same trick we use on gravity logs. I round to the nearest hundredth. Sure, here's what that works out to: -0.07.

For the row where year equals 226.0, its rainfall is 1.62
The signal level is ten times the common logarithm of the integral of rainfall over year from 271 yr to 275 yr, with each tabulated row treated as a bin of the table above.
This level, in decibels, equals 8.03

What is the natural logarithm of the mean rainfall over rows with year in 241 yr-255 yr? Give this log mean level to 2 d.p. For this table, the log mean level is 0.64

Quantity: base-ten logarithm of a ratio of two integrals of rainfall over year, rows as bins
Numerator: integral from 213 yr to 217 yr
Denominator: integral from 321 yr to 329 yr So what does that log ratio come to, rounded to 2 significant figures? -0.27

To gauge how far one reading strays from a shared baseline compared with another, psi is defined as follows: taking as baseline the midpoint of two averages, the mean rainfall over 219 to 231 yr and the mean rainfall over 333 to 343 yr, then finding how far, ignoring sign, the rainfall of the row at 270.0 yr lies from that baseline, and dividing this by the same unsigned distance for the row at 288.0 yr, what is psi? 1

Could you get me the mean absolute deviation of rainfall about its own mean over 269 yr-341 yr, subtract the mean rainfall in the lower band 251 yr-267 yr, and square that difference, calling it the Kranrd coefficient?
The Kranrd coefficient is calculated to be 2.57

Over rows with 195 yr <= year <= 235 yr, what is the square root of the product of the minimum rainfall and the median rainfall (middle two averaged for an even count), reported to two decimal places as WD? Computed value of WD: 1.48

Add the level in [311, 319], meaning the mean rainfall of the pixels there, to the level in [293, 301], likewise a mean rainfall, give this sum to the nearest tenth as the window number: 2.9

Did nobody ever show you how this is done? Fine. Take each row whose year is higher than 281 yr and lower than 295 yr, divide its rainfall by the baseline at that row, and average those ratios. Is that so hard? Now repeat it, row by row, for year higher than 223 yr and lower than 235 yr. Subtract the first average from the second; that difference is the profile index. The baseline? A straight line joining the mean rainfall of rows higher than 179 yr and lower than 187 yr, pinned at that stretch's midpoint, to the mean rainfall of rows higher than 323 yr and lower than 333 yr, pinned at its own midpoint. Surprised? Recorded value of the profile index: 0.43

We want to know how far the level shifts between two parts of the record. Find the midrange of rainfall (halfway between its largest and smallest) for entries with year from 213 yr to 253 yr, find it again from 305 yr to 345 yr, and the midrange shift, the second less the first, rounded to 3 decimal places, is -0.295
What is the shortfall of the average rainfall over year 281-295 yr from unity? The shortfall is -0.45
